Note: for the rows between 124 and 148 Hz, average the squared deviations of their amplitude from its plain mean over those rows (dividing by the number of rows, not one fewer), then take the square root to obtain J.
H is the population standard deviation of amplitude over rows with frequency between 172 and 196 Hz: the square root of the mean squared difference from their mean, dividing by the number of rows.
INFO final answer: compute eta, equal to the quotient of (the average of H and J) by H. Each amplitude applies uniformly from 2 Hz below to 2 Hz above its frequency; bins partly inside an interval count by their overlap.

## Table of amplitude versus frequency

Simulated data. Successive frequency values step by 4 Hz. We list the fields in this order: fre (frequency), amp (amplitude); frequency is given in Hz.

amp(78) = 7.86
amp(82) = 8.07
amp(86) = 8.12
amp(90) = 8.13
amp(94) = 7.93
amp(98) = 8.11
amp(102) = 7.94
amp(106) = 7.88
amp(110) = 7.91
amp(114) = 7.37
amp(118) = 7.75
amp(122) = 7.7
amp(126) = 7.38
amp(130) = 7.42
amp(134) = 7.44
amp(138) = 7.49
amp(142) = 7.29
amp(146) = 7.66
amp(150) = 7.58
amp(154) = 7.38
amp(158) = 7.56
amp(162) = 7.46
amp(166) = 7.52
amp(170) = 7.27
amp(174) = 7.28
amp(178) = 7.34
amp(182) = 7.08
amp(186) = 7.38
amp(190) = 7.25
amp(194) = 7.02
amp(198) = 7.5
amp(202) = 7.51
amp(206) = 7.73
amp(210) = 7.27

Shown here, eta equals 0.93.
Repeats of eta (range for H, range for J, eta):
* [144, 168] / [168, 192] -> 1.03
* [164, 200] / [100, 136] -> 1.22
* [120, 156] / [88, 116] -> 1.40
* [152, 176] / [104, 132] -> 1.48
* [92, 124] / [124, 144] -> 0.66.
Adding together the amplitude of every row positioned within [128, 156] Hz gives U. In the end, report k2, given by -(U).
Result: -52.3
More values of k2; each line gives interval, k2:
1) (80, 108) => -56.2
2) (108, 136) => -53.0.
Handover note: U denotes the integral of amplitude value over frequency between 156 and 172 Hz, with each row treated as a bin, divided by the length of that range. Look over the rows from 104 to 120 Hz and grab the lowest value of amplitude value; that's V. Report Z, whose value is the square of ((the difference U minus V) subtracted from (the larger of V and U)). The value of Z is 54.3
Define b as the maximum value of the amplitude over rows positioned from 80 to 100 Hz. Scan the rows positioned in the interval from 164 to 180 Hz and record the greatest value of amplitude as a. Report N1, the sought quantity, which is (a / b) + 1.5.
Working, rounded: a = 7.52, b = 8.13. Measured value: 2.42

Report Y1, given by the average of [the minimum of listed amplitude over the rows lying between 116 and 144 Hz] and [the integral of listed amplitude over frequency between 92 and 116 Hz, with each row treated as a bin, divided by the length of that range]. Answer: 7.57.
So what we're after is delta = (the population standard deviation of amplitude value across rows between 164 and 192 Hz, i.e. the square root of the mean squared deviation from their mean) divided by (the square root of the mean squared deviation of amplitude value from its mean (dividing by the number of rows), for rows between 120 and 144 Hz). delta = 0.99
